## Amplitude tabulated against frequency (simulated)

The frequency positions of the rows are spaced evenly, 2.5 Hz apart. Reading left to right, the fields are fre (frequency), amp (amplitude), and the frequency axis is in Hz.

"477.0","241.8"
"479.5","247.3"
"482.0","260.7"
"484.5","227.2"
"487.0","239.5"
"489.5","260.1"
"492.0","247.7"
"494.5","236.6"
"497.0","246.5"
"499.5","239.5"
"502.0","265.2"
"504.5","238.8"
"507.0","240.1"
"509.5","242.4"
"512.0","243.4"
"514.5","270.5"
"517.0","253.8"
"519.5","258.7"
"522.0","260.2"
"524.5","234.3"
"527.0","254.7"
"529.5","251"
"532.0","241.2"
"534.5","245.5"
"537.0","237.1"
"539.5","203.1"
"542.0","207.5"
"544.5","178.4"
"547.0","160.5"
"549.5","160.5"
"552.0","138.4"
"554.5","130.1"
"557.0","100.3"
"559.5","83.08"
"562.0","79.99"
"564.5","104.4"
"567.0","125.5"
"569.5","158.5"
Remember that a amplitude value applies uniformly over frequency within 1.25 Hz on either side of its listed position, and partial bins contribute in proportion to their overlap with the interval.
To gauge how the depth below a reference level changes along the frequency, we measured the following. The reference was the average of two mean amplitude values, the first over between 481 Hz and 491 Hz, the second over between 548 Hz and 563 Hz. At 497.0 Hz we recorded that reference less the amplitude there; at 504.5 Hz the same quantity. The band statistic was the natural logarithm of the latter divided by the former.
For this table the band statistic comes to -0.1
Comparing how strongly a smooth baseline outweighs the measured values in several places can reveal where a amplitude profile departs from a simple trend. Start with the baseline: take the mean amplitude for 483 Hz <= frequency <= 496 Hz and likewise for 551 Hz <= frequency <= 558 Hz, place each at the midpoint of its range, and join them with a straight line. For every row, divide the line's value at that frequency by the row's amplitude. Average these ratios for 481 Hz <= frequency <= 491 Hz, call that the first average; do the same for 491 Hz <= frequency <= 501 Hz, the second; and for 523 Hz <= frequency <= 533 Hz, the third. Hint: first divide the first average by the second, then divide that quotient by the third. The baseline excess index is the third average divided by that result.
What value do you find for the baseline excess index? 0.46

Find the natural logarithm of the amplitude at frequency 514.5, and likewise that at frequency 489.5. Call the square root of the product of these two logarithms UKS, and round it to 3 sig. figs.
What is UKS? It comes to 5.58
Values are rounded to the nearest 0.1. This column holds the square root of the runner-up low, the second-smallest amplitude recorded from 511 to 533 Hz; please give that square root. 15.5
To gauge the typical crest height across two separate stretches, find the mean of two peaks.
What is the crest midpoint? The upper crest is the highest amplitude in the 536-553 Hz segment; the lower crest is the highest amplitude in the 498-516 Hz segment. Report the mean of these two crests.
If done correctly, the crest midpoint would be 254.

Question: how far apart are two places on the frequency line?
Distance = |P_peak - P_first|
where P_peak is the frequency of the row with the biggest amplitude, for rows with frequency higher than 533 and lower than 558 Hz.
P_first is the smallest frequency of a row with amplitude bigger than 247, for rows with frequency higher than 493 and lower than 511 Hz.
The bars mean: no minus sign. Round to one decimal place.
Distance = 32.5 Hz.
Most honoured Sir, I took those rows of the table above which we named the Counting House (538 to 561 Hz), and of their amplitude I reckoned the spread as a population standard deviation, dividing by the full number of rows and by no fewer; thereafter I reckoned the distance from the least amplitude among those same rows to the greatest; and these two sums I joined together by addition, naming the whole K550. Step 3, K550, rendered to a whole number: 165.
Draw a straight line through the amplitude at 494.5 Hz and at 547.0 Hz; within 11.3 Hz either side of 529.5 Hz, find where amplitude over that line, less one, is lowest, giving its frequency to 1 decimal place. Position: 539.5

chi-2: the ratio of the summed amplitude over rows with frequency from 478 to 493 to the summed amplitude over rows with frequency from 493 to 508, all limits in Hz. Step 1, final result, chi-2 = 1.01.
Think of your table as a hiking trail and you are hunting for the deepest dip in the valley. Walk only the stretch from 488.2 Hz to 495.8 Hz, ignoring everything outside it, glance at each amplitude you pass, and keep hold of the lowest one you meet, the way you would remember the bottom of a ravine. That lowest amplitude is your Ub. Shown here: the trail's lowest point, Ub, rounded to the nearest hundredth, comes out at 236.60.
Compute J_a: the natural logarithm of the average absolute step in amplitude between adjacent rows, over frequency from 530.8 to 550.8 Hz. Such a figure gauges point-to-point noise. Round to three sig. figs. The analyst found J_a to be 2.64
